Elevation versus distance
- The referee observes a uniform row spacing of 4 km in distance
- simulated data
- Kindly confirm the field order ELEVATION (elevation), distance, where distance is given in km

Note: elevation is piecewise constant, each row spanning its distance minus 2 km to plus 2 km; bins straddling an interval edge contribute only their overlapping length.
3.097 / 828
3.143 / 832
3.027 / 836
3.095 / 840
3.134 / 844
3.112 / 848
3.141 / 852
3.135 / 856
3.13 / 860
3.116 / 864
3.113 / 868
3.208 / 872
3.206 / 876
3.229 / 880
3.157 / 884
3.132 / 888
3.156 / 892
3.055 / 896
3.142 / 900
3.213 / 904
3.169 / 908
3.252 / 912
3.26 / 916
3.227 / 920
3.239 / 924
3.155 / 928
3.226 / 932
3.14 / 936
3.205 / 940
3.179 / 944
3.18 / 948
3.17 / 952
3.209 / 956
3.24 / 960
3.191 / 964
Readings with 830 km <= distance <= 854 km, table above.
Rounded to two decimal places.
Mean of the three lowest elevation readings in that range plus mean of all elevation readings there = 6.19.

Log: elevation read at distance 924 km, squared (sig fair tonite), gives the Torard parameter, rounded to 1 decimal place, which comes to 10.5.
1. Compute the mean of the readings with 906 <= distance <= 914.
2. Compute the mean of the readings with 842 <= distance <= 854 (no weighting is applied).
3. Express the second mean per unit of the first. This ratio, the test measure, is 0.975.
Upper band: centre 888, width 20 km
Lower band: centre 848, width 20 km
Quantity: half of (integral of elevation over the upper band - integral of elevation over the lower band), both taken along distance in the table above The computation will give 0.22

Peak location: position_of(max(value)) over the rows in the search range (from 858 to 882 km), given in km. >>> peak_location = 880 km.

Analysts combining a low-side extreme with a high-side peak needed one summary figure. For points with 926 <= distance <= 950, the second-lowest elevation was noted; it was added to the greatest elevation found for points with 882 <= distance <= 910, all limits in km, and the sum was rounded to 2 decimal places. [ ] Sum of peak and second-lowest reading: 6.37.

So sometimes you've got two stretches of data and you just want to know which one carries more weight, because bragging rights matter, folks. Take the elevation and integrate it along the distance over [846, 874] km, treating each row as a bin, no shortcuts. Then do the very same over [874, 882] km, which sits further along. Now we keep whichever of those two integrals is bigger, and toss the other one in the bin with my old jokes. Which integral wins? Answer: 88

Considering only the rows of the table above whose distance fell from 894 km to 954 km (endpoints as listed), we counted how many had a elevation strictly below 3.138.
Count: 1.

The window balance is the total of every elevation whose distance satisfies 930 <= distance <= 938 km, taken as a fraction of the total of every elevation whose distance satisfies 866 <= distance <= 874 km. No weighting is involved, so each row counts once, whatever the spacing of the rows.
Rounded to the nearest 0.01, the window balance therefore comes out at 1.01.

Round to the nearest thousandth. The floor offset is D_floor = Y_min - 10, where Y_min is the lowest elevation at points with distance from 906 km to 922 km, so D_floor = -6.831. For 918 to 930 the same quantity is -6.845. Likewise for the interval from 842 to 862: -6.888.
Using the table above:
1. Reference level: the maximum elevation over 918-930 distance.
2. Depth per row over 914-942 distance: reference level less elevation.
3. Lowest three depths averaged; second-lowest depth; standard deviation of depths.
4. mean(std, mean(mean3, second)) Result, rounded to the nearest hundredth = 0.02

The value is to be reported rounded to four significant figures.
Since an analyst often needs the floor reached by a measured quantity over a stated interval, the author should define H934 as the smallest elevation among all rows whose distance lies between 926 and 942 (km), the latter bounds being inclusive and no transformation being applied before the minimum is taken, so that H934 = 3.140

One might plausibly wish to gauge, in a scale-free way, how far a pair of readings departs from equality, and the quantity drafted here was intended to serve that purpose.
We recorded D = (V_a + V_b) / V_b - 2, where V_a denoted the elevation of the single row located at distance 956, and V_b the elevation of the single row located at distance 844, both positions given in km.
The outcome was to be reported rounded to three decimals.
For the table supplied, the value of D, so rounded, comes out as 0.024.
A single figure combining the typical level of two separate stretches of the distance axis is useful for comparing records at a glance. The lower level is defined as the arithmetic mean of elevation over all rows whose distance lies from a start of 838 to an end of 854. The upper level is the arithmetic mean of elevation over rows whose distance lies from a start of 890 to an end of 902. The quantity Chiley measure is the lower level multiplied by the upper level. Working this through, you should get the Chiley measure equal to 9.7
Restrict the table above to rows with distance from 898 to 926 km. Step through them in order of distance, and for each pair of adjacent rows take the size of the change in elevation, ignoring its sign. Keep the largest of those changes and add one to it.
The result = 1.08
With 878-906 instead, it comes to 1.10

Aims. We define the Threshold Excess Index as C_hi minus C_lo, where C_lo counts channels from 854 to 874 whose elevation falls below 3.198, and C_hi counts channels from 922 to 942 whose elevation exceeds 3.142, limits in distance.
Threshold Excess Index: 0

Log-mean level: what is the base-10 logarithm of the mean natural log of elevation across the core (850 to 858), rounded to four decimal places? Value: 0.0583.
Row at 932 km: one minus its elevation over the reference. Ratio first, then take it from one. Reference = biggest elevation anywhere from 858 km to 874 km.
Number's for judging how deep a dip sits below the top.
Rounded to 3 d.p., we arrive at -0.006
